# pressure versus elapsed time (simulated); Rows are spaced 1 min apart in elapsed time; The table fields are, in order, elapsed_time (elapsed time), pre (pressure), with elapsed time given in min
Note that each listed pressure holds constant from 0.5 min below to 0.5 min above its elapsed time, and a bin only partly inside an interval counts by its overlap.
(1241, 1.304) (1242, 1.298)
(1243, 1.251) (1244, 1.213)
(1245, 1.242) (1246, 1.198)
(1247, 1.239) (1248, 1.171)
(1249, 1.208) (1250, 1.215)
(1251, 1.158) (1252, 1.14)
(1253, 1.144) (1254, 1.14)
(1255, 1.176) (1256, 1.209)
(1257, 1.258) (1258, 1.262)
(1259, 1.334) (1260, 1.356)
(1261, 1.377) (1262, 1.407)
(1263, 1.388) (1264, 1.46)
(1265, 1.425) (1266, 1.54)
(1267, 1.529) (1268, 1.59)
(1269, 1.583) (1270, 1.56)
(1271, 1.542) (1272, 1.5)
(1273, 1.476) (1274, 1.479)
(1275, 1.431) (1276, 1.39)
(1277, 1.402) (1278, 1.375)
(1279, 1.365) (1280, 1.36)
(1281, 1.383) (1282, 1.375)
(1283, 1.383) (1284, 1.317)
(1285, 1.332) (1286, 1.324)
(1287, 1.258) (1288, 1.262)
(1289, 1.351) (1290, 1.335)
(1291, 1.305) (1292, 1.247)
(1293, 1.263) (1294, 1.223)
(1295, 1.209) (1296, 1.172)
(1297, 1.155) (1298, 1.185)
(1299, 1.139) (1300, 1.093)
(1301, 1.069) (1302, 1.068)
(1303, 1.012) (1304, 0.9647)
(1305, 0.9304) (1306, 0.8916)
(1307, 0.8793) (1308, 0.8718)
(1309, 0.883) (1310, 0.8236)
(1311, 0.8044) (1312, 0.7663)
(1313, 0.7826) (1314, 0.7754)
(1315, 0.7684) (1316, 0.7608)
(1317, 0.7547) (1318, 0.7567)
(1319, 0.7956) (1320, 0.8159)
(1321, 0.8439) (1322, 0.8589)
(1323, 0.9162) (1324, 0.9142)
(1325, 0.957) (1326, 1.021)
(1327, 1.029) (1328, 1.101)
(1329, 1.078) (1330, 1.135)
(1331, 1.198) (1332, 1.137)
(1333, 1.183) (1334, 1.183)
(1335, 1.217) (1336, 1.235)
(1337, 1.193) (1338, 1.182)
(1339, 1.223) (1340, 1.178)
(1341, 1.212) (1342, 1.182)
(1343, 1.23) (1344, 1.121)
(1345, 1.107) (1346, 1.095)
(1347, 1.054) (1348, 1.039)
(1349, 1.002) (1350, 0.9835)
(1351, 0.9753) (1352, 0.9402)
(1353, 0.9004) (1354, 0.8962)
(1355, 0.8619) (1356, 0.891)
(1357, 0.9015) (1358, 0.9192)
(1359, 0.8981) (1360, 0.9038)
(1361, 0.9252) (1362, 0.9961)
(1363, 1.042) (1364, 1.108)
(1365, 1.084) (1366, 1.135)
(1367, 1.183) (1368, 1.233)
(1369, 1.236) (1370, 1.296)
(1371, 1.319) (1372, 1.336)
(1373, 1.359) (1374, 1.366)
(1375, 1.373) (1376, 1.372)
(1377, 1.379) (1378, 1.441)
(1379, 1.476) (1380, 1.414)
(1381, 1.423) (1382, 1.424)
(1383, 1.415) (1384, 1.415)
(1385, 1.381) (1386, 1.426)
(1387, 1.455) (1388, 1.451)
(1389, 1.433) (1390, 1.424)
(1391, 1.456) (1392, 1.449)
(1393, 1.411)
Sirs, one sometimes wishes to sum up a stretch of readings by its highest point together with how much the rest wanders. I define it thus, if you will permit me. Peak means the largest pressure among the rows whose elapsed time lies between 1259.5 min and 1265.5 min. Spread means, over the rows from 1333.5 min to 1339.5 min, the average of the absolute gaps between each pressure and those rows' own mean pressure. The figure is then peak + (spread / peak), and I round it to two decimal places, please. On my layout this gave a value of 1.47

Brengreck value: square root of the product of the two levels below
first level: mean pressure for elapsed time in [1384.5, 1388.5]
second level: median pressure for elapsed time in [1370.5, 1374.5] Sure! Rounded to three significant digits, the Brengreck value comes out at 1.39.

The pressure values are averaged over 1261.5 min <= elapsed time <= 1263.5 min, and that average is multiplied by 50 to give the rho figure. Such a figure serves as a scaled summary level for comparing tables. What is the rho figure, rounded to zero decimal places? 70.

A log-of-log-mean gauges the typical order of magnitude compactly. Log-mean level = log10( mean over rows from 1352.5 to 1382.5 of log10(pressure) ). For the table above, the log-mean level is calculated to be -1.22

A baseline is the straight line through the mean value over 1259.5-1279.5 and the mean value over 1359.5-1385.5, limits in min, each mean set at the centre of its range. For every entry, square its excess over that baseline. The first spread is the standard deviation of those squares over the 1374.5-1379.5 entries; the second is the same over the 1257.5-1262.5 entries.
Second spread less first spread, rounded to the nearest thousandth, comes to 0.001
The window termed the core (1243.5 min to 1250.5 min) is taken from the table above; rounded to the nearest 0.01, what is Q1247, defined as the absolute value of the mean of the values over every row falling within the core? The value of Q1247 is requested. 1.21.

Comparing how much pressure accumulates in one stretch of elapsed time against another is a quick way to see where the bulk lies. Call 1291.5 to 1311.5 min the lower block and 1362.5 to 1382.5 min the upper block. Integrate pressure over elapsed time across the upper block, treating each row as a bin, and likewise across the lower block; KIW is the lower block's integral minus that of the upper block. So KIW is -5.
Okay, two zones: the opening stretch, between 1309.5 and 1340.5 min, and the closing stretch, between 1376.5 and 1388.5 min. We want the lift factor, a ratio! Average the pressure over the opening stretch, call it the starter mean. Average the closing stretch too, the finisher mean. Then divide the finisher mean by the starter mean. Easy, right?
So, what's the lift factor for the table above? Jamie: 1.45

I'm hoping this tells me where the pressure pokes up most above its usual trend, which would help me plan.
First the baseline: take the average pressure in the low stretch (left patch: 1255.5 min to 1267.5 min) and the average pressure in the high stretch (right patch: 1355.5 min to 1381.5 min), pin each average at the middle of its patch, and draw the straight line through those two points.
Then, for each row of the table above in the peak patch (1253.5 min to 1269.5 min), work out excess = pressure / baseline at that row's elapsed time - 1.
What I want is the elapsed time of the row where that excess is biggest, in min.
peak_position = 1268 min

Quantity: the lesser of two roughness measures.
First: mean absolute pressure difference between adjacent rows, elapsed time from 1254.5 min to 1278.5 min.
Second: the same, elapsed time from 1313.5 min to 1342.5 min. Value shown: 0.031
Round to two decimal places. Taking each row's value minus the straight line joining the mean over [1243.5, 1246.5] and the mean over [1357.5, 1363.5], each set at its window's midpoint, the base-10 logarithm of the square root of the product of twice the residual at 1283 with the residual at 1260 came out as -0.53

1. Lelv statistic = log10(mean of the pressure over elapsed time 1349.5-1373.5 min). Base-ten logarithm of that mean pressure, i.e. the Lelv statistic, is 0.02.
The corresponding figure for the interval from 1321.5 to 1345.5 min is 0.05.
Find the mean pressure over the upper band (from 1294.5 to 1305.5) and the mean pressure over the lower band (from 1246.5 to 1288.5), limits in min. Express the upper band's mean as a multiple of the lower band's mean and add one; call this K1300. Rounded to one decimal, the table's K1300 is 1.8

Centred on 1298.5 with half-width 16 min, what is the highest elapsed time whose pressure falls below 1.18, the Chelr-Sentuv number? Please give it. 1314 min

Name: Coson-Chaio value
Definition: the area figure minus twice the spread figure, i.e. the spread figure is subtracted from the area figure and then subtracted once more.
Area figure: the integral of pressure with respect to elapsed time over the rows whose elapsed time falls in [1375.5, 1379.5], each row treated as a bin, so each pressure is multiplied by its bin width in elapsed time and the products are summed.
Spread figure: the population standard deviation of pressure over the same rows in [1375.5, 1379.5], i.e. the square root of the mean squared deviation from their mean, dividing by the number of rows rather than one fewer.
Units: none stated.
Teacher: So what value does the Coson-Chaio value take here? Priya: 5.6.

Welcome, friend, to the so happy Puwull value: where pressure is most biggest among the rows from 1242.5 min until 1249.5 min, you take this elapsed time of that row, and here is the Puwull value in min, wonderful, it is 1243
